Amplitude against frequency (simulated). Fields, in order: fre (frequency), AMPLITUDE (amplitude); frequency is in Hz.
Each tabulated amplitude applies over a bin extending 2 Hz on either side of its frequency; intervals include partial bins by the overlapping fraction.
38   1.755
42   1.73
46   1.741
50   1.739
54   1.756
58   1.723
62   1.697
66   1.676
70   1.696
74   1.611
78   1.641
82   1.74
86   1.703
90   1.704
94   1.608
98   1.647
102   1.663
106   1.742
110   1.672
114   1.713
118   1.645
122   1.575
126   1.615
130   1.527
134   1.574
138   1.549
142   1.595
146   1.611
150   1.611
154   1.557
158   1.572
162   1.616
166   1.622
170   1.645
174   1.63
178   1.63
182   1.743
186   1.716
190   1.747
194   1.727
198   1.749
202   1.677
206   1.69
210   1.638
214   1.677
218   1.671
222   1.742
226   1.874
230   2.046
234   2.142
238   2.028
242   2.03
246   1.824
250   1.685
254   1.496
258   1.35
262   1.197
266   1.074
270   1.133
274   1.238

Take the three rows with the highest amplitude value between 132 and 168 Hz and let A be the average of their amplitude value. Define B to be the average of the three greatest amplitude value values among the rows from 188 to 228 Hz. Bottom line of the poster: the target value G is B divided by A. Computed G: 1.11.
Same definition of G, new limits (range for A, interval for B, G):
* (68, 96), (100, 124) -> 1.00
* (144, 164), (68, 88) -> 1.06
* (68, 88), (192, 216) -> 1.01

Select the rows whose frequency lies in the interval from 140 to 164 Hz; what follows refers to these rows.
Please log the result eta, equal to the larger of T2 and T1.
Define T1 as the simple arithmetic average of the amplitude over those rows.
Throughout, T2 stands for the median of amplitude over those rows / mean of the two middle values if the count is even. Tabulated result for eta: 1.60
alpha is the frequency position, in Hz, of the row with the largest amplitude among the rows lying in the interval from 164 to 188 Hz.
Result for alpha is 182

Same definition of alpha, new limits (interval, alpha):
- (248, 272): 250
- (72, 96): 82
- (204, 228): 226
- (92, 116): 106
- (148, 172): 170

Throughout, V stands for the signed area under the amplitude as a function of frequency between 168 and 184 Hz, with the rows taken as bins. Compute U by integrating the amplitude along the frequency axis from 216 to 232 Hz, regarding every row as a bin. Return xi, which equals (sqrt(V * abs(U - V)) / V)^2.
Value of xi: 0.103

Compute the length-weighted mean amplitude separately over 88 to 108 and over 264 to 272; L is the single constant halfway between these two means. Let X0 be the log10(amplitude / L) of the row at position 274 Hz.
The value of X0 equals -0.050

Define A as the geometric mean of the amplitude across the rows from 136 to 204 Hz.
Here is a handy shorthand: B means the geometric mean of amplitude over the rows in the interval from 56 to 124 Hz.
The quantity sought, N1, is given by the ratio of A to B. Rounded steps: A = 1.65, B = 1.67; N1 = 0.98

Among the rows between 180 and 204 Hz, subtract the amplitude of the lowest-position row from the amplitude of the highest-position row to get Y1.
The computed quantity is -0.07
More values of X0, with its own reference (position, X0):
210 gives 0.072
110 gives 0.081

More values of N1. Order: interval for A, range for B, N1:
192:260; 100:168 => 1.09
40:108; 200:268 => 1.01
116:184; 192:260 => 0.91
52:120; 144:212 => 1.02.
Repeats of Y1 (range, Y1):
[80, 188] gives -0.02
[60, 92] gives 0.01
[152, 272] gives -0.42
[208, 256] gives -0.14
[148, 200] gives 0.14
